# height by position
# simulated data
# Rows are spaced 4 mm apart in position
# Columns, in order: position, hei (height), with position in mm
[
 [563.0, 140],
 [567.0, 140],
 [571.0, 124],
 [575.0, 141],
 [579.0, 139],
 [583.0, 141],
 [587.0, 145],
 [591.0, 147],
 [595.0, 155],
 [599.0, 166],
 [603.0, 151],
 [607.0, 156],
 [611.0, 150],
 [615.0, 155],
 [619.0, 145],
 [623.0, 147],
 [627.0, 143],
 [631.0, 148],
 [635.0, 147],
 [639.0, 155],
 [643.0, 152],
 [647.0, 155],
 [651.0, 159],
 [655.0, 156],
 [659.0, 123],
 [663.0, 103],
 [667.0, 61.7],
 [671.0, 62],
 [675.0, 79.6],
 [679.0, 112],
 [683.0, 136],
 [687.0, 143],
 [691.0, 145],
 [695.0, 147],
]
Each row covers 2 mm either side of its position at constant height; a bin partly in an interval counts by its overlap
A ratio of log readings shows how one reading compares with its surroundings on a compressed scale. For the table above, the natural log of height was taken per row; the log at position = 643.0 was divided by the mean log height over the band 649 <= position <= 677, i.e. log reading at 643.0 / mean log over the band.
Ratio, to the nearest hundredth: 1.09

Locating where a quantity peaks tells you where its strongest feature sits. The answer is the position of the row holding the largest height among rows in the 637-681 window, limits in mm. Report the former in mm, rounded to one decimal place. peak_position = 651.0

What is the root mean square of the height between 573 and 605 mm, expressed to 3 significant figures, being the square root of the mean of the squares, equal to 148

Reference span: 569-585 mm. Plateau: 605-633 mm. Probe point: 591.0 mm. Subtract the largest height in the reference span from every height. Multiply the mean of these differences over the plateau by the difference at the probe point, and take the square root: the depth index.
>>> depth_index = 7.0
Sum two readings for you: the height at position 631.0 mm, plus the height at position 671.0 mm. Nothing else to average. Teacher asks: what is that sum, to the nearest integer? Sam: 210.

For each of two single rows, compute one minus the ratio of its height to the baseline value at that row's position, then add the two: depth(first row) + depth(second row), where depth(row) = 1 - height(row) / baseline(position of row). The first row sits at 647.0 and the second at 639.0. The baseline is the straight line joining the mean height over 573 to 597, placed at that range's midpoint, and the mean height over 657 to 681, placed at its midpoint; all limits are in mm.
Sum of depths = -0.90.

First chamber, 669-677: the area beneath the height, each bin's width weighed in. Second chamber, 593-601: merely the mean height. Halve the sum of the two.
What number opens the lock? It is 363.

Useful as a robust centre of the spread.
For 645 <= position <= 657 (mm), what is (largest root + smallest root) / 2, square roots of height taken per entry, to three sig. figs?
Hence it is 12.5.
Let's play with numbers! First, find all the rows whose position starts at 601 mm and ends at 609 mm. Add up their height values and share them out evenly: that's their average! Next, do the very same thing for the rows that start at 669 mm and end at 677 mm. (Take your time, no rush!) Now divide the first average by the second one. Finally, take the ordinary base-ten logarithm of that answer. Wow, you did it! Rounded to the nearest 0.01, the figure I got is 0.34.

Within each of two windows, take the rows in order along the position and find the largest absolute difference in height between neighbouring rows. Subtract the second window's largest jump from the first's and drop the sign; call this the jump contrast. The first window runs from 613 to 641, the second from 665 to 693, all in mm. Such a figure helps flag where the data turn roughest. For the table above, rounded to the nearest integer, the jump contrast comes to 22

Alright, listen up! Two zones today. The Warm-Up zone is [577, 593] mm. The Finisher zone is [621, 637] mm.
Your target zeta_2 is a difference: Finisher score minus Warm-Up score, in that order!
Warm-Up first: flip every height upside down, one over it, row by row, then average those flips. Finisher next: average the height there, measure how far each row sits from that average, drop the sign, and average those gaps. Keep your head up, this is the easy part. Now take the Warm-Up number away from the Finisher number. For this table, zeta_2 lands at 2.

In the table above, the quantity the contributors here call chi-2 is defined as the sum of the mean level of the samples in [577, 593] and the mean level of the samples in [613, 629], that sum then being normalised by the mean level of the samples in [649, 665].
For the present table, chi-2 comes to 2.1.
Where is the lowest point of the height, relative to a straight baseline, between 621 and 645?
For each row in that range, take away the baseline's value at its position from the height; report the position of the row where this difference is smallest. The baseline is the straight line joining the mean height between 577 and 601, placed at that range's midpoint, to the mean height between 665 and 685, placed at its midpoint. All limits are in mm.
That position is 627.0 mm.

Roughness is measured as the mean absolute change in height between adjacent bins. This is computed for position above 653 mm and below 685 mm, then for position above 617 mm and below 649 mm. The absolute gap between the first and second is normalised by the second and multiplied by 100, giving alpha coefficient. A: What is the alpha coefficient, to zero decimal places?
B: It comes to 548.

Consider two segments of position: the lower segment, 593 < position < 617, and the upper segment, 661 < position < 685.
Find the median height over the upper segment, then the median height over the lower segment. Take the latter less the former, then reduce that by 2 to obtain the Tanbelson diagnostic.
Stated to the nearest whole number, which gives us 62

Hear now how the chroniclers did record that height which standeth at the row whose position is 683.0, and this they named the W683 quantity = 136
